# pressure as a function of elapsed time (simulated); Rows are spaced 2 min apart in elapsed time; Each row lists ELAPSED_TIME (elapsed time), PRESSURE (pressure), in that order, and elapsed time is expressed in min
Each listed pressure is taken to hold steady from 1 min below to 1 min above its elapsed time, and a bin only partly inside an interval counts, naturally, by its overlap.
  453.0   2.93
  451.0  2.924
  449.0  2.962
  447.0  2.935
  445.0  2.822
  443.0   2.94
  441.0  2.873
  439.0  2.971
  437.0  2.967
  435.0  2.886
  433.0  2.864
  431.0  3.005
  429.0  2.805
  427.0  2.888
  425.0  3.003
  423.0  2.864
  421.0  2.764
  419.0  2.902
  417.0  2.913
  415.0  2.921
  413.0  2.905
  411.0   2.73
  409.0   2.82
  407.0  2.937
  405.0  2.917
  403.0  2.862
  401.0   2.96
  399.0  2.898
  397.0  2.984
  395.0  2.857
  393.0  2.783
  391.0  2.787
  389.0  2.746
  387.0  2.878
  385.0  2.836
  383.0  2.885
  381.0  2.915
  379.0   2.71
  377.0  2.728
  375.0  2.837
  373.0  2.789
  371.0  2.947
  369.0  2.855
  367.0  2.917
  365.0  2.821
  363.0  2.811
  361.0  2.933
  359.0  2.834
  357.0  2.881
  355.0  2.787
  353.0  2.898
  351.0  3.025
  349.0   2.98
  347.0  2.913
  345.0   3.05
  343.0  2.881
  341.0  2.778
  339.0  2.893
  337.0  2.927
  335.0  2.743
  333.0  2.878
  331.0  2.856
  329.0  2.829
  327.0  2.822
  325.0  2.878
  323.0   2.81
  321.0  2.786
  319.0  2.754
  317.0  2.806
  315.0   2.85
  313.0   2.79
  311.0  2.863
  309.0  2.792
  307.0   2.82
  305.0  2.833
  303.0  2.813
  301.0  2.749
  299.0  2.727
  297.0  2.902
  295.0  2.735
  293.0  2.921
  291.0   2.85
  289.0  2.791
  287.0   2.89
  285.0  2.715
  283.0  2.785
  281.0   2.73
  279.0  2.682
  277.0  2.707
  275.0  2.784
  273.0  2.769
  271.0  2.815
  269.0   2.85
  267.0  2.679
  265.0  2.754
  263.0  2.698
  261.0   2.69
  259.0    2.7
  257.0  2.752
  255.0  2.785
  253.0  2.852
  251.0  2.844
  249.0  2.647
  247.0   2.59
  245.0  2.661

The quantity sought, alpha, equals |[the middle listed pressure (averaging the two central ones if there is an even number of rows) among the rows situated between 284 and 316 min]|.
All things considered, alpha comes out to 2.82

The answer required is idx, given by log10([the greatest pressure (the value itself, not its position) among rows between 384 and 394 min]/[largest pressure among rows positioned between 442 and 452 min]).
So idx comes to -0.012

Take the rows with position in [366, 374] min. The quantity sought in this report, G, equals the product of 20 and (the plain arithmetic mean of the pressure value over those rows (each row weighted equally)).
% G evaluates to 57.5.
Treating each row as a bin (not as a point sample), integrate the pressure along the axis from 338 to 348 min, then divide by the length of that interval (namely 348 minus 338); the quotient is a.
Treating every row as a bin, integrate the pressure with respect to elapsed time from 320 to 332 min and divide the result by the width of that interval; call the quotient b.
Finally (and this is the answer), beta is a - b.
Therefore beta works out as 0.07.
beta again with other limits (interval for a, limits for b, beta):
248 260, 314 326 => -0.05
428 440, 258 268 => 0.21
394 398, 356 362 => 0.04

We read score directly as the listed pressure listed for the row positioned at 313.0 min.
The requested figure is 2.79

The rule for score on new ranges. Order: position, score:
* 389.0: 2.746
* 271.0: 2.815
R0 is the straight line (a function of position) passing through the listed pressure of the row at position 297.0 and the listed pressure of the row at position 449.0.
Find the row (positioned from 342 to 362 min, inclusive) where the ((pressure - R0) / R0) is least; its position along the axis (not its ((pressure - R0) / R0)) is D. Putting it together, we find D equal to 355.0 min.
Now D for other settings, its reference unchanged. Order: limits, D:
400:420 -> 411.0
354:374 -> 373.0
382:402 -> 389.0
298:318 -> 299.0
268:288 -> 279.0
